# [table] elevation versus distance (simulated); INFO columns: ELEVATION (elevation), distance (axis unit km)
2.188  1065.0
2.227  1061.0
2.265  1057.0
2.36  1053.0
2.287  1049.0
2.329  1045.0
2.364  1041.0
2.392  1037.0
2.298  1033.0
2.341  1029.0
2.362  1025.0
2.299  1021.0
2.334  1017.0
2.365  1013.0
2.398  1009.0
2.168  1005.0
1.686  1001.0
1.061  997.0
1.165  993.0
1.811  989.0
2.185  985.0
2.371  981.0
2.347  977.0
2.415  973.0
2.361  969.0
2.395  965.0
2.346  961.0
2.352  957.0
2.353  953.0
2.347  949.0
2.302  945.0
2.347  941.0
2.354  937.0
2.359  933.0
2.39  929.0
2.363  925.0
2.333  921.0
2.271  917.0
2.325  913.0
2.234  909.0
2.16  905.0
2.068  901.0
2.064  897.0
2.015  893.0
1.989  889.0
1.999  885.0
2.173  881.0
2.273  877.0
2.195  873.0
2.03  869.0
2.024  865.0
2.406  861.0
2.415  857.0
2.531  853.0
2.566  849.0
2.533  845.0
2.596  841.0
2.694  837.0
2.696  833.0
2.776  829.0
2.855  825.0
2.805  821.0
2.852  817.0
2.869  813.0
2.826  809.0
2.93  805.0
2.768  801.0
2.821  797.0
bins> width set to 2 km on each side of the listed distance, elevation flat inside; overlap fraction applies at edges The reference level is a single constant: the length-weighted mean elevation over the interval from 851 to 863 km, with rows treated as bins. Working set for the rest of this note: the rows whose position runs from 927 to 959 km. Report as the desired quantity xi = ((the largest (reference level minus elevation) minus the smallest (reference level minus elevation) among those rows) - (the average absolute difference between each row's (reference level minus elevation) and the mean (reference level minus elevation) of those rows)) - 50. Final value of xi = -49.9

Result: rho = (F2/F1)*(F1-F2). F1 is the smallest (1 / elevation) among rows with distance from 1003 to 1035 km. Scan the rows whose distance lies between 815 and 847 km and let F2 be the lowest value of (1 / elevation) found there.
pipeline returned 0.06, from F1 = 0.417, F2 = 0.350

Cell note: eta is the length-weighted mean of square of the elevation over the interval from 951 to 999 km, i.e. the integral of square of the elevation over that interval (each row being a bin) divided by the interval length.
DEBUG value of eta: 4.62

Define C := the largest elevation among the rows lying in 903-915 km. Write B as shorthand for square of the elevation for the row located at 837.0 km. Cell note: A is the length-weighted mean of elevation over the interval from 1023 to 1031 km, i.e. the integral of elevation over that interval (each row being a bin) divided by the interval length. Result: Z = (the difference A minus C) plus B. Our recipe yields 7.3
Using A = 2.35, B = 7.3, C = 2.325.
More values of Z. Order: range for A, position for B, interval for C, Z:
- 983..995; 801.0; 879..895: 7.2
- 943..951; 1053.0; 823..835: 5.0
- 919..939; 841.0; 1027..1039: 6.7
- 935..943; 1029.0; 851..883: 5.3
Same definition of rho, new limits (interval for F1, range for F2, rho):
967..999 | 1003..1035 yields 0.00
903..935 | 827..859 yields 0.05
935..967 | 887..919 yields -0.01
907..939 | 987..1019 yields 0.00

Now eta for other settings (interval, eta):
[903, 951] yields 5.37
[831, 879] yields 5.87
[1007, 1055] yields 5.50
